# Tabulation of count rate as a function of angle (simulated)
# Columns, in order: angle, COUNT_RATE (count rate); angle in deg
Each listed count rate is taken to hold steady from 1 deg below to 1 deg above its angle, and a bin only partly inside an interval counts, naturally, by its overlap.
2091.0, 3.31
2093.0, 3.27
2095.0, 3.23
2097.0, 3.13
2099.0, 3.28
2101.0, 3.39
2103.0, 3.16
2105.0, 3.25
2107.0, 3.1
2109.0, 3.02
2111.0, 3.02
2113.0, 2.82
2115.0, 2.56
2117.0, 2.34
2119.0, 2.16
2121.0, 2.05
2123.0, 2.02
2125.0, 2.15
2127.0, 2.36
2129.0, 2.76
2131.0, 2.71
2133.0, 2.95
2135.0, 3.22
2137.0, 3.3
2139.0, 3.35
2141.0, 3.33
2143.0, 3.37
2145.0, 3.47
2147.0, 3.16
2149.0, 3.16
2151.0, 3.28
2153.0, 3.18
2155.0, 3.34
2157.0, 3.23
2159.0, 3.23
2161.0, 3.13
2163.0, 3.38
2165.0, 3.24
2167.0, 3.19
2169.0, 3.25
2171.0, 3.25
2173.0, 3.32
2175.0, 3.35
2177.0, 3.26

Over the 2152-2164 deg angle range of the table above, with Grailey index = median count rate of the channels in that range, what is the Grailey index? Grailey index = 3.23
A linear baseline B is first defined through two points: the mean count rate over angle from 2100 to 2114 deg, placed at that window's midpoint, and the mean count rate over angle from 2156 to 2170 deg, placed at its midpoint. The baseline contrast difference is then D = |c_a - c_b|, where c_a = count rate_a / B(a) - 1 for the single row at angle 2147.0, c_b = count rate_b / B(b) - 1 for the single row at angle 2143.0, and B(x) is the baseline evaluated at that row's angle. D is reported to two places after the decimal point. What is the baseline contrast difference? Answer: 0.07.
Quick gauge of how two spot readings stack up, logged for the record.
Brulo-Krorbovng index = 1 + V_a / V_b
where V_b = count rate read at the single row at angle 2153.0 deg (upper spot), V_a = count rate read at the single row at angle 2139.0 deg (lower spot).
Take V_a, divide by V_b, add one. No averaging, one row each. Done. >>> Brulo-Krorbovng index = 2.05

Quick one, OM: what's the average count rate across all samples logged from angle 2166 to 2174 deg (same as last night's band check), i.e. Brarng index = 3.25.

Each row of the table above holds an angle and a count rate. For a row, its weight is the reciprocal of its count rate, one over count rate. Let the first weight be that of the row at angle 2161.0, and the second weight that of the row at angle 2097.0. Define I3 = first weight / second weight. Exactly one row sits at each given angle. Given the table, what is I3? 1.00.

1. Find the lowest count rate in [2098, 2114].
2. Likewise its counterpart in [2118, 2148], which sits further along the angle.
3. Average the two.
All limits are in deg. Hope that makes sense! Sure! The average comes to 2.42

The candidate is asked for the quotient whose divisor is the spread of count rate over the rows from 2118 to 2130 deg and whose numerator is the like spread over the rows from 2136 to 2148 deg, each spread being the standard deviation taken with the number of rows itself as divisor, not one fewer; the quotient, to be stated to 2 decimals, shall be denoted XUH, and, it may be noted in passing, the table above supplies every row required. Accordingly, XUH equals 0.37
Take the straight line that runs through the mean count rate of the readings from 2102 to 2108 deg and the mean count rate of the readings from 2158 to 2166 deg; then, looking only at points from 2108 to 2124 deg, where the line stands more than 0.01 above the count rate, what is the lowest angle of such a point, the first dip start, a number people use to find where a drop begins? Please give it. 2109.0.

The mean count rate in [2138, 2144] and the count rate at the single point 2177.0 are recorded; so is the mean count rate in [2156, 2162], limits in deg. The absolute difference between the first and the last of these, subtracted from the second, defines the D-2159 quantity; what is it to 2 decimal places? 3.11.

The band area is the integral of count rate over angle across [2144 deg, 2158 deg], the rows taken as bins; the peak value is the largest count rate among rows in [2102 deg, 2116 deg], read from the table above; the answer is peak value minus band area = -42.4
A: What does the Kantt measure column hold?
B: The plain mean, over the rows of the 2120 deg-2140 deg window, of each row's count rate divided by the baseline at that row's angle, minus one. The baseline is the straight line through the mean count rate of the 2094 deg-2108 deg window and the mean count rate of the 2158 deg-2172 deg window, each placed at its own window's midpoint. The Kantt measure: -0.17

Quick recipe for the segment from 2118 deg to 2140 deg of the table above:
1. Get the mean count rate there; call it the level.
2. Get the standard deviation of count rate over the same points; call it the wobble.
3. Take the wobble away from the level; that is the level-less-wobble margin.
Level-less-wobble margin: 2.1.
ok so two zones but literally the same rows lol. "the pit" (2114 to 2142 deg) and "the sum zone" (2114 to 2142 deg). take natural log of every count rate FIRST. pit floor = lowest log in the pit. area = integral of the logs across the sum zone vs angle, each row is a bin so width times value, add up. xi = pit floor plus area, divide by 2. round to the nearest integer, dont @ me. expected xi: 14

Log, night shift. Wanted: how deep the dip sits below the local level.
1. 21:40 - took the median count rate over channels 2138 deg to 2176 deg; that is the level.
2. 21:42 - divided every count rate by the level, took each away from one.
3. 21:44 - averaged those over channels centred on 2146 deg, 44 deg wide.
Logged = 0.042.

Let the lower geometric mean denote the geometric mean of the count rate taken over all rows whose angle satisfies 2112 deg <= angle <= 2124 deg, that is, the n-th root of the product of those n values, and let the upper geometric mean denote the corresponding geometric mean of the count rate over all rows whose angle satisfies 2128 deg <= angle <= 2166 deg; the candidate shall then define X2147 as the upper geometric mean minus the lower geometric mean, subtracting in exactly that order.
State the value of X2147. 0.9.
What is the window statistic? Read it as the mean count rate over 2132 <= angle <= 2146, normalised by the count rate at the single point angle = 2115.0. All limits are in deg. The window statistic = 1.28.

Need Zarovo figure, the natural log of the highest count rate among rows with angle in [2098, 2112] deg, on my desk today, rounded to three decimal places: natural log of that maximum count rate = 1.221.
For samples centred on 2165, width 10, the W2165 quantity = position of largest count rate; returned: 2163.0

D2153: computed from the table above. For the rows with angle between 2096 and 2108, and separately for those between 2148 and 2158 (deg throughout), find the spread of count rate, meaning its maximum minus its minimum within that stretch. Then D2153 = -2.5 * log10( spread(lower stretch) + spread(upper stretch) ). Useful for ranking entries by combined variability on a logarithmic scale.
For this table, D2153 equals 0.8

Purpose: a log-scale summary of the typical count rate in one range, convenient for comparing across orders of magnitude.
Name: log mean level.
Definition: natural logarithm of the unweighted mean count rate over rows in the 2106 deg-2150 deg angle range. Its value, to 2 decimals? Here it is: 1.04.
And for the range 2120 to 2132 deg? 0.85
